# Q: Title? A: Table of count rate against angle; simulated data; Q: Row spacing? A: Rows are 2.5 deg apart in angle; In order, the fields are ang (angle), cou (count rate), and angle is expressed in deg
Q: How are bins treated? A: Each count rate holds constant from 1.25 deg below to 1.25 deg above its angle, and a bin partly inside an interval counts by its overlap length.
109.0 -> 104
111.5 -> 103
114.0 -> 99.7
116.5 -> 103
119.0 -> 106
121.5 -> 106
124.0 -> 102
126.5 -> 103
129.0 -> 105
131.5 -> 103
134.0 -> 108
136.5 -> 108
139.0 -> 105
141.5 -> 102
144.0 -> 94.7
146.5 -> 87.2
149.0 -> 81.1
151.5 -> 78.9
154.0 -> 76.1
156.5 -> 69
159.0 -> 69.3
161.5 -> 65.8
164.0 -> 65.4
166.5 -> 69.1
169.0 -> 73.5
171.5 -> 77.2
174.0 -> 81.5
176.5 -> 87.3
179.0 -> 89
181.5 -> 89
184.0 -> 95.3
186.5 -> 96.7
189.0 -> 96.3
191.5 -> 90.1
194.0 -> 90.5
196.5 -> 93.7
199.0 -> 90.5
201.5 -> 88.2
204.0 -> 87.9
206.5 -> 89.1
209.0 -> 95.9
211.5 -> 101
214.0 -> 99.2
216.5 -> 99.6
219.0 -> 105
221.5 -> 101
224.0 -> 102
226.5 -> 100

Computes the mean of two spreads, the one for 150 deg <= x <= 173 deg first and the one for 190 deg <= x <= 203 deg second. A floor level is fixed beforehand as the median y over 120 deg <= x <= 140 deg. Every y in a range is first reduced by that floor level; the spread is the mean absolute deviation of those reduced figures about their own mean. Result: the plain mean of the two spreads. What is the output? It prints 2.8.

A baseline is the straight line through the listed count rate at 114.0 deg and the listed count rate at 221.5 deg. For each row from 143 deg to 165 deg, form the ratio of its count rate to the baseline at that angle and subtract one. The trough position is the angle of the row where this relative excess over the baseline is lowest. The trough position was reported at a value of 164.0 deg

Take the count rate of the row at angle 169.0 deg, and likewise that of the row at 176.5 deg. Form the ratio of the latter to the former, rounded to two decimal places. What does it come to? 1.19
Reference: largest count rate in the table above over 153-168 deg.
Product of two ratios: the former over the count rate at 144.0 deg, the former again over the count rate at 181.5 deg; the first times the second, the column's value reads 0.69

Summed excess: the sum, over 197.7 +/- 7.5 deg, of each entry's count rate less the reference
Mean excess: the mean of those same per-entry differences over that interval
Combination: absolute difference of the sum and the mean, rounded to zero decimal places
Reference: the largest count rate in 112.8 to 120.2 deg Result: 79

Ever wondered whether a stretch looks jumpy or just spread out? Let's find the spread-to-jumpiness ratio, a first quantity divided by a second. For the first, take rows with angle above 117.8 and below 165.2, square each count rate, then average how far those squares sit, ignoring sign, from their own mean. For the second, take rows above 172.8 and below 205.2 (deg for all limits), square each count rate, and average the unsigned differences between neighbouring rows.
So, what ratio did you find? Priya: 5.4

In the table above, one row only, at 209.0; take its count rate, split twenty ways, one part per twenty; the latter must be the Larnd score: 4.8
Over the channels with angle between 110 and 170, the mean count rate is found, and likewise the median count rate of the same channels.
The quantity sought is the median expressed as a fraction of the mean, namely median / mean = 1.11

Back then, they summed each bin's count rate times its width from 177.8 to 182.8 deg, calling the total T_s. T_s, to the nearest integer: 445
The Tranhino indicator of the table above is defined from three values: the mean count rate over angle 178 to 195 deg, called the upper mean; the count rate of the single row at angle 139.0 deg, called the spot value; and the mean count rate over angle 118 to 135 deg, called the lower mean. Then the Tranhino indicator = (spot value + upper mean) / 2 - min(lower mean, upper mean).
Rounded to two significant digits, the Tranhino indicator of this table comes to 6.3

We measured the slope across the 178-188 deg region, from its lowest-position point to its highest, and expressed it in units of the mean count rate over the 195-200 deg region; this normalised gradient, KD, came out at 0.011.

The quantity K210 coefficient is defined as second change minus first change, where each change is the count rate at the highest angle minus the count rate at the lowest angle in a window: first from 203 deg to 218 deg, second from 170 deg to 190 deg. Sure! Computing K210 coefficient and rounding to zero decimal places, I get 7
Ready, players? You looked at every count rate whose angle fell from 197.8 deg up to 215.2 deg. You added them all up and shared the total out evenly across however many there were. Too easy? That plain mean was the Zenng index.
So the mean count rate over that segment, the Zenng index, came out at 93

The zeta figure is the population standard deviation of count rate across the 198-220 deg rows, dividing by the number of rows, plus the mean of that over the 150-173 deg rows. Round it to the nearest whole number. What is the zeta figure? 78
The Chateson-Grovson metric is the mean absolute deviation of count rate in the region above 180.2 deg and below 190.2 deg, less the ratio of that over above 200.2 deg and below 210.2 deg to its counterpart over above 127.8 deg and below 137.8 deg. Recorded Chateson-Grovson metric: 1.3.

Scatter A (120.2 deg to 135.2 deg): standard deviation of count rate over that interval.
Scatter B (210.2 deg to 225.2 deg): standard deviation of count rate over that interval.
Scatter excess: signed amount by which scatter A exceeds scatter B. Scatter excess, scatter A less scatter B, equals 0.2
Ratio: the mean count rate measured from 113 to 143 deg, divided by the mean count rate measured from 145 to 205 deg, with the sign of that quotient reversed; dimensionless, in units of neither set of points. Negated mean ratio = -1.26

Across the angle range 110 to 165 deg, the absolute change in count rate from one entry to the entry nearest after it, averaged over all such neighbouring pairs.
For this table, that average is 3.2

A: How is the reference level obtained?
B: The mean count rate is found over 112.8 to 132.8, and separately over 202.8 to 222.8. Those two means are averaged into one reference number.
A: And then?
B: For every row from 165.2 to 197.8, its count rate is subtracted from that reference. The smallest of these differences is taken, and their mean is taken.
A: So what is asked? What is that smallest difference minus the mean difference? -10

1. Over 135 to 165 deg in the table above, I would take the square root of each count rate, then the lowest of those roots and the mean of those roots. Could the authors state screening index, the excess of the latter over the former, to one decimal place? 1.0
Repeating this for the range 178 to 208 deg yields 0.2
